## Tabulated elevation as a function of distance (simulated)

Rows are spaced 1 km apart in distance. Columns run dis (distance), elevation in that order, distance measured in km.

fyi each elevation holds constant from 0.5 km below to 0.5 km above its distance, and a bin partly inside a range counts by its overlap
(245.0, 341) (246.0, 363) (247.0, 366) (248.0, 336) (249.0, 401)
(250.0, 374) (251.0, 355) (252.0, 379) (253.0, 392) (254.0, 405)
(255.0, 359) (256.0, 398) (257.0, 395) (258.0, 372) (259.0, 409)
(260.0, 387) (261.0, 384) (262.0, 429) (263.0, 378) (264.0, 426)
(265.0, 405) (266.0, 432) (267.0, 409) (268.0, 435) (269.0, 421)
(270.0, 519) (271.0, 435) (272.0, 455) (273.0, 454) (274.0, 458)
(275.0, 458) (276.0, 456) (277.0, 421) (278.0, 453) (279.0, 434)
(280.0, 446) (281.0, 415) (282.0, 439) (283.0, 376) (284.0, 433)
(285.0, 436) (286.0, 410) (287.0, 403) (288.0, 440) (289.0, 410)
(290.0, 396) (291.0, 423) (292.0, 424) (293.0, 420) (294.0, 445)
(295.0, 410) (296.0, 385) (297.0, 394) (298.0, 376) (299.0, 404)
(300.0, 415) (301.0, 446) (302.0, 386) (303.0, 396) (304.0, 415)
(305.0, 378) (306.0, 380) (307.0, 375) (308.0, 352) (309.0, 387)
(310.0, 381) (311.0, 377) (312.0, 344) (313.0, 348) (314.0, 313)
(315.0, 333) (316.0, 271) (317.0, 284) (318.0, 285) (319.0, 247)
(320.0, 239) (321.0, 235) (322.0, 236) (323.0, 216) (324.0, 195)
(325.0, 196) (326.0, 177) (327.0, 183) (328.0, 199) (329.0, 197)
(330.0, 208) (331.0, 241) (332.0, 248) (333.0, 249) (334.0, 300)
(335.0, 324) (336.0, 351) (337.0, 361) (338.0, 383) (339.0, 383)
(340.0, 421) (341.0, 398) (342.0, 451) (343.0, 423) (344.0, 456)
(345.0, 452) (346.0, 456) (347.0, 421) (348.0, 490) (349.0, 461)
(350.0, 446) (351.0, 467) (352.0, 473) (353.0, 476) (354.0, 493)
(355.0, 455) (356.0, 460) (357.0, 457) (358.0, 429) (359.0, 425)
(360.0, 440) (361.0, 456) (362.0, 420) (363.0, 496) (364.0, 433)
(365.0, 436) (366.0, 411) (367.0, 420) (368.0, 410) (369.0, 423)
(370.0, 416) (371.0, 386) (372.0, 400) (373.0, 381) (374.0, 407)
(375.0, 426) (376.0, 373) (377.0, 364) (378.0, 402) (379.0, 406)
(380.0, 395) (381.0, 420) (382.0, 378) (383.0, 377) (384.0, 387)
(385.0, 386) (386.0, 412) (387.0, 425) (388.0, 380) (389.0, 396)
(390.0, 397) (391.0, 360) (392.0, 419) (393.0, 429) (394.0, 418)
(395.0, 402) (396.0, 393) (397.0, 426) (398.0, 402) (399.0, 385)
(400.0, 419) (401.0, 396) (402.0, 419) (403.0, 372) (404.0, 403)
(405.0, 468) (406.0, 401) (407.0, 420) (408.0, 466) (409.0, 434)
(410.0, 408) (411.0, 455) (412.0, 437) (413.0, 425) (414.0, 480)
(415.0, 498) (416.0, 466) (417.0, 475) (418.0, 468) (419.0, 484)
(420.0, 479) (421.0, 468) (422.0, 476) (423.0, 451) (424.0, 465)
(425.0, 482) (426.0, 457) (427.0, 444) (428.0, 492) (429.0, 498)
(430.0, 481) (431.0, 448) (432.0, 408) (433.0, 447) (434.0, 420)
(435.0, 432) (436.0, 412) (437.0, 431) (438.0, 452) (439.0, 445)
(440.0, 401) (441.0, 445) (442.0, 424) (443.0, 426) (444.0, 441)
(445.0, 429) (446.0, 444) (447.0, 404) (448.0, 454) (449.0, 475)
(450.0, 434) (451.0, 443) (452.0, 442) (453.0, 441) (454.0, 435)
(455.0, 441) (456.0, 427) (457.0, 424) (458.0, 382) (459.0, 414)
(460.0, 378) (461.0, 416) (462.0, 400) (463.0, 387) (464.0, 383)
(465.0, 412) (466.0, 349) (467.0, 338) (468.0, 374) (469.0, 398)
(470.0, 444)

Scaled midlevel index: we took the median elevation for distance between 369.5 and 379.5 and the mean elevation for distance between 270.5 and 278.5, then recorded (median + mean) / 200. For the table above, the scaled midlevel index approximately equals 4.25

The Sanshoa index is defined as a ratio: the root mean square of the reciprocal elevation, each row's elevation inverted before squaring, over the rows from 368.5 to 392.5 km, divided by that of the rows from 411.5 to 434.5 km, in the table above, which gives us 1.2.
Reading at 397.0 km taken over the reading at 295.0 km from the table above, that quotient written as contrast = 1.04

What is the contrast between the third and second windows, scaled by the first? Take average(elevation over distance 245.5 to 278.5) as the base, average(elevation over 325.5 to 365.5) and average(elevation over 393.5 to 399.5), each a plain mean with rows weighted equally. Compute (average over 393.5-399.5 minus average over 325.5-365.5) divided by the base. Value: 0.04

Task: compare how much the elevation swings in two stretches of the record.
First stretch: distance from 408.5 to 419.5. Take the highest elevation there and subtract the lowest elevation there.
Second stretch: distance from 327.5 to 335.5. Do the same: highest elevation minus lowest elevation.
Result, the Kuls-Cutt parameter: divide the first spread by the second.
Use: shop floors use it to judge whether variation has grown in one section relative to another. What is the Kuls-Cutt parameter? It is 0.7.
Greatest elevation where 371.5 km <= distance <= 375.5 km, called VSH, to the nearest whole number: 426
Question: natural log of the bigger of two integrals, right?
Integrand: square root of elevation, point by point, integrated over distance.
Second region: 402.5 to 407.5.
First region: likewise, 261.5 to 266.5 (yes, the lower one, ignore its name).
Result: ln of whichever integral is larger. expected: 4.62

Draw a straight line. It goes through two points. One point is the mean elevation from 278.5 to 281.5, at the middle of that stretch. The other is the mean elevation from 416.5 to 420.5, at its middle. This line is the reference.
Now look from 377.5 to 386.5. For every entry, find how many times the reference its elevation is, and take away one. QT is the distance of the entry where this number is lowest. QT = 383.0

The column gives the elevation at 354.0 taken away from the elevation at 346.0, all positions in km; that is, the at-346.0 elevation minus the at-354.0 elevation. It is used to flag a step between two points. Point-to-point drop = -37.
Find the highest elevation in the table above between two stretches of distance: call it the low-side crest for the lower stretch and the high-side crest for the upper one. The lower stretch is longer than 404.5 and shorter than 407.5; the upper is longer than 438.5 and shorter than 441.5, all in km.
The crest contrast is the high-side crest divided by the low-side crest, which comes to 0.95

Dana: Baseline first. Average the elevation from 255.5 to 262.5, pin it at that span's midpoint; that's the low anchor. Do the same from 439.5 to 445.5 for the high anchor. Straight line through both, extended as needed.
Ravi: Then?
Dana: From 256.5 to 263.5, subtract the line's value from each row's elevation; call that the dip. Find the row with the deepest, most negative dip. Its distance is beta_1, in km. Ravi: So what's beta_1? 258.0 km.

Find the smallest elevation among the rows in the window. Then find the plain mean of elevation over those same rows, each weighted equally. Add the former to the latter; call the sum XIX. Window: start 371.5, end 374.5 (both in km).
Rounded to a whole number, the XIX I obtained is 777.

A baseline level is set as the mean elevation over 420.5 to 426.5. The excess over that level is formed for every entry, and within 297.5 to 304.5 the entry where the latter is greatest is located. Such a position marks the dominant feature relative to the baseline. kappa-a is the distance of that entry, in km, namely 301.0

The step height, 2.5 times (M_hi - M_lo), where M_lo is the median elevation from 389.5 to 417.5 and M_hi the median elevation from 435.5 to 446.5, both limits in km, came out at 30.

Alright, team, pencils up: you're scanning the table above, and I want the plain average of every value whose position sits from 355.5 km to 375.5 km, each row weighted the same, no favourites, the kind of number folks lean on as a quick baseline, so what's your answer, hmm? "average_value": 427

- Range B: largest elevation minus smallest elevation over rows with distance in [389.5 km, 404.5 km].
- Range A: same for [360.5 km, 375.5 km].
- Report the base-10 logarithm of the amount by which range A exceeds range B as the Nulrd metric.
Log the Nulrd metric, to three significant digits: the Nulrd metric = 1.66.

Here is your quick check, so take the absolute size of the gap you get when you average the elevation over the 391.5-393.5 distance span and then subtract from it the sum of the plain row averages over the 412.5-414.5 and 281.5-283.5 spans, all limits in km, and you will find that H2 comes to 436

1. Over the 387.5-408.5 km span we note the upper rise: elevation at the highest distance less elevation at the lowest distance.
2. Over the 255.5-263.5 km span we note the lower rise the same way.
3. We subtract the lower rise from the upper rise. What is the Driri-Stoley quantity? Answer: 106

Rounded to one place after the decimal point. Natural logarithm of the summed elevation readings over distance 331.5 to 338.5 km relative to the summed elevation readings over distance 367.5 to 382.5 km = -1.0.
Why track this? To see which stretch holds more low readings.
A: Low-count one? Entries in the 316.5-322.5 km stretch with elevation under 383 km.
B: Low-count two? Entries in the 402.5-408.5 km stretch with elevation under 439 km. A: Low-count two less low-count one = -2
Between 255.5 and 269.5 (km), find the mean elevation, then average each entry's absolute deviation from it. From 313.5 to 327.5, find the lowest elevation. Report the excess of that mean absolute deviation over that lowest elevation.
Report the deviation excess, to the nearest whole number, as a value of -160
